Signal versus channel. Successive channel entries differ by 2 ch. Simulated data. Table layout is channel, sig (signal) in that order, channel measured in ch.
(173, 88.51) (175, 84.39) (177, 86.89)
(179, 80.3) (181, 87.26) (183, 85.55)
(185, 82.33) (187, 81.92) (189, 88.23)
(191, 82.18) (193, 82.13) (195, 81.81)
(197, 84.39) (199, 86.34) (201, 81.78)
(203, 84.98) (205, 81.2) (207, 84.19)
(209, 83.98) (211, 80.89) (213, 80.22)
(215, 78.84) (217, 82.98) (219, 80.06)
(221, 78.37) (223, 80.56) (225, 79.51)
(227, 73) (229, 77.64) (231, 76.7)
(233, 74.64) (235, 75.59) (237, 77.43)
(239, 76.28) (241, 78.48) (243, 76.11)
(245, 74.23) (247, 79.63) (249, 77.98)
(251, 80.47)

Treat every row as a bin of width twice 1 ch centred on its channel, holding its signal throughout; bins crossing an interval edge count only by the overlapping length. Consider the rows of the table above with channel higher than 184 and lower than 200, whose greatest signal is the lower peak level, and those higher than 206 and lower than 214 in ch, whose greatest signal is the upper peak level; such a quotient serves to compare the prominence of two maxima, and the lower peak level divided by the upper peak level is 1.05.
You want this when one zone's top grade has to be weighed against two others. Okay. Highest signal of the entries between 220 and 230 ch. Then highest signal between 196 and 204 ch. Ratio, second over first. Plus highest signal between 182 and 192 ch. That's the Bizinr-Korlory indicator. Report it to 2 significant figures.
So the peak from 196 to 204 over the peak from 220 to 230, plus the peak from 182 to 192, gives 89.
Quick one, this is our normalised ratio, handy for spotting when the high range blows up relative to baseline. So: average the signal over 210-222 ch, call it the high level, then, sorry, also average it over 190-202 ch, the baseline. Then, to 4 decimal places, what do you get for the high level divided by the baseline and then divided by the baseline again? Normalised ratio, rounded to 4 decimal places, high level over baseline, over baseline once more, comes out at 0.0116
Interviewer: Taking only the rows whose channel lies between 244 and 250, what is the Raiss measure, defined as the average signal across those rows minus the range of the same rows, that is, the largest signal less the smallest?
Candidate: 72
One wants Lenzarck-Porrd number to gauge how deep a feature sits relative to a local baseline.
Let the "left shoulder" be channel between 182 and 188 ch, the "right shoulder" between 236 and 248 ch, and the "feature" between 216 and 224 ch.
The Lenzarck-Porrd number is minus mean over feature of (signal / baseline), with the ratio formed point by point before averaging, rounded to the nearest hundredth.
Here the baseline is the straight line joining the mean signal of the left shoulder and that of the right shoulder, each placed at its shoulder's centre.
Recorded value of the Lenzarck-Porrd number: -1.01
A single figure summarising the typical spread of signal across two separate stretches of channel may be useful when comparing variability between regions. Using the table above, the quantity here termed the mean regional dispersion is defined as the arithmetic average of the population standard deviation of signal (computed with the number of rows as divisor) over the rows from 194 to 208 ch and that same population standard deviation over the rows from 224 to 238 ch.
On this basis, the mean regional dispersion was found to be 1.9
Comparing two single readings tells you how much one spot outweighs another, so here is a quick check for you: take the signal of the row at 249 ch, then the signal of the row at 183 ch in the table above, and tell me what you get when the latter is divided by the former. 1.10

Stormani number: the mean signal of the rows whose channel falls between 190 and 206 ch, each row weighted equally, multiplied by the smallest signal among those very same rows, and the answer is 6748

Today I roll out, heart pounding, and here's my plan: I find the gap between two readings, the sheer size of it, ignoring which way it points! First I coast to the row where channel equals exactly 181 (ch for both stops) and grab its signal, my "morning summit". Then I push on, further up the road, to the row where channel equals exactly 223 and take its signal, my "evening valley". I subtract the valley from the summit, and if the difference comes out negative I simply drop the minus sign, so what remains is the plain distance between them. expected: 6.7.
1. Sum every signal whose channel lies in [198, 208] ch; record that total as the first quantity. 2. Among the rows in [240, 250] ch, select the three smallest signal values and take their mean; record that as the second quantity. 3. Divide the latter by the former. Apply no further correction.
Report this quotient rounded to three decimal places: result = 0.182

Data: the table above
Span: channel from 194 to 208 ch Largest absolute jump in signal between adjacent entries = 4.6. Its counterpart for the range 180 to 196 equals 6.3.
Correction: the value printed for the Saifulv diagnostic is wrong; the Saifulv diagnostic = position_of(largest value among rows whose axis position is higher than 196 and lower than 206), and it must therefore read 199 ch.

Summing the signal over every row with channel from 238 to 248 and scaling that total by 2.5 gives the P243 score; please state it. 962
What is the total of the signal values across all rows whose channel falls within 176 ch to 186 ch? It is 422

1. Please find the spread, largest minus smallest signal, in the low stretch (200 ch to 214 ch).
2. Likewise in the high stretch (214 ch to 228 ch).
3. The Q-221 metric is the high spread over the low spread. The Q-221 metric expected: 2.10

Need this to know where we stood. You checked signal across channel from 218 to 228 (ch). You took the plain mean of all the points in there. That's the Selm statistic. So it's 78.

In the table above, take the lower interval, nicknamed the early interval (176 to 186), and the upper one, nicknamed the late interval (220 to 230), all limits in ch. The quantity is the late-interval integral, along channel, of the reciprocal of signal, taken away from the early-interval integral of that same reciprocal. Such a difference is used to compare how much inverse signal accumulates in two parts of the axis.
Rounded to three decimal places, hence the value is -0.010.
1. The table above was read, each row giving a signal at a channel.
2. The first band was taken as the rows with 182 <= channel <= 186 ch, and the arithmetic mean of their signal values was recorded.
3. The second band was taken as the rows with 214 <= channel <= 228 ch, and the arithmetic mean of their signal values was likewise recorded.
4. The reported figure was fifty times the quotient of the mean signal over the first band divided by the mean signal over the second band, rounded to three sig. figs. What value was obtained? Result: 53.1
